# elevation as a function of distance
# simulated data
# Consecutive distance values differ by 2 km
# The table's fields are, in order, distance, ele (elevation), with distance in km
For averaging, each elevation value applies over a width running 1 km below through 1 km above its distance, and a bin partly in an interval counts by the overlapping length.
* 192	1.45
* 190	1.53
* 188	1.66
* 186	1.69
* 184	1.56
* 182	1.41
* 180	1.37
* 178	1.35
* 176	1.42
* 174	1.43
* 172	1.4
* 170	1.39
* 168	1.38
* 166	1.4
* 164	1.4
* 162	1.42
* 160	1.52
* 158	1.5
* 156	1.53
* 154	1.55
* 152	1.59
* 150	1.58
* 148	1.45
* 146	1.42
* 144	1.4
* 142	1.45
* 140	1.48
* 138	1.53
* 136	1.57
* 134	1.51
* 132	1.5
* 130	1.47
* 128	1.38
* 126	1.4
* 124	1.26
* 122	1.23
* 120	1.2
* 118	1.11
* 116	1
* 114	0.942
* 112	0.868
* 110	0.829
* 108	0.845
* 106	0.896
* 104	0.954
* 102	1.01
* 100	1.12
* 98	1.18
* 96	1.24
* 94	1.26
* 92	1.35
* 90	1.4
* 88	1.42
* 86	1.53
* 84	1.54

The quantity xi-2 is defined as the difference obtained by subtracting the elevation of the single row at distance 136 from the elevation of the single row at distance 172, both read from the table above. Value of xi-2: -0.2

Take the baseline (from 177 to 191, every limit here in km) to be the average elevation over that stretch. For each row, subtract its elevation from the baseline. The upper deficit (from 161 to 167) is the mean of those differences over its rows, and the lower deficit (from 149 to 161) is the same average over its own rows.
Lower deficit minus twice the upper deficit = -0.24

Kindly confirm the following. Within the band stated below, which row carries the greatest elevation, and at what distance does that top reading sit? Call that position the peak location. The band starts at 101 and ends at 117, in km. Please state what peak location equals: 102 km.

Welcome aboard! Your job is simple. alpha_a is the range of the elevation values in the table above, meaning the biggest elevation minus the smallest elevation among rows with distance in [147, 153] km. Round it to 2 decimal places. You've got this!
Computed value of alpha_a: 0.14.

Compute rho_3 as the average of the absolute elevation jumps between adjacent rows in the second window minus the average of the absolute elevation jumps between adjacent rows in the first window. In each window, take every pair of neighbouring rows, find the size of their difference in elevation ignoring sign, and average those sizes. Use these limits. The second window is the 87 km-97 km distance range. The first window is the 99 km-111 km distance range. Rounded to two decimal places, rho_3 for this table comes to -0.01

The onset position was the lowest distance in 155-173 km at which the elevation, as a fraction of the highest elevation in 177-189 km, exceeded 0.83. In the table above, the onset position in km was 156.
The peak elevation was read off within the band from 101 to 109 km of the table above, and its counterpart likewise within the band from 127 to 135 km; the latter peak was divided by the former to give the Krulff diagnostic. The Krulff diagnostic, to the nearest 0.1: 1.5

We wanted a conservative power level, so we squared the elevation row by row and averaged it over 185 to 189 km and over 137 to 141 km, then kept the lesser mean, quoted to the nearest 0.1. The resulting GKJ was 2.3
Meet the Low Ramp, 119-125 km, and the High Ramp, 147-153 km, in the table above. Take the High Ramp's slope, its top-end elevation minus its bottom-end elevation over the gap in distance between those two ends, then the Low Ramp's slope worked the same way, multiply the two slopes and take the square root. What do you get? 0.0229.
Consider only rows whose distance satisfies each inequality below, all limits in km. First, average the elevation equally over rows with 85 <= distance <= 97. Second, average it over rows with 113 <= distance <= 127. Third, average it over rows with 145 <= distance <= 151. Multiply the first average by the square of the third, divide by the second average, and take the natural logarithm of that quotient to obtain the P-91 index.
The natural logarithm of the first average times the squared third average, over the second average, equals 0.95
